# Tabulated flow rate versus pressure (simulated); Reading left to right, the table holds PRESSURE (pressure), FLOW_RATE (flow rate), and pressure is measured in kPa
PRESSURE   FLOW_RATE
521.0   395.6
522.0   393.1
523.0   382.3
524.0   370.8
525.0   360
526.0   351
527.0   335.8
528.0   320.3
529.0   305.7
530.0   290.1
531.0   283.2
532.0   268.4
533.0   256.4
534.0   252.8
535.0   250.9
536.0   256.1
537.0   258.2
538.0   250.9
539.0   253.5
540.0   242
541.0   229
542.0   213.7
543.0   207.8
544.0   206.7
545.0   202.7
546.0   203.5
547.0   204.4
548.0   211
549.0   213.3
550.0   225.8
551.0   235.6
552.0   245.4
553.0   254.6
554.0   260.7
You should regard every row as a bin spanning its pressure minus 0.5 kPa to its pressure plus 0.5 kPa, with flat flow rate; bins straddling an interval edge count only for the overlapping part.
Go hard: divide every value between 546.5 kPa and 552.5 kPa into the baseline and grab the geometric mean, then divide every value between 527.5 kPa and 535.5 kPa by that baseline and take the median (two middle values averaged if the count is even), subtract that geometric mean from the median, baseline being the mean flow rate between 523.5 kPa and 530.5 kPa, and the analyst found -0.67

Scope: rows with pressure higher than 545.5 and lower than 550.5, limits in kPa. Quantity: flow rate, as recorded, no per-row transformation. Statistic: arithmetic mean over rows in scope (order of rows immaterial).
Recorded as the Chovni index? 212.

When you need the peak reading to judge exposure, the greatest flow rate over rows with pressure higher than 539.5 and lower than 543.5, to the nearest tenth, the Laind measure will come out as 242.0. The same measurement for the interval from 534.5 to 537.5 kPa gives 258.2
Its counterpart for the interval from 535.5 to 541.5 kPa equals 258.2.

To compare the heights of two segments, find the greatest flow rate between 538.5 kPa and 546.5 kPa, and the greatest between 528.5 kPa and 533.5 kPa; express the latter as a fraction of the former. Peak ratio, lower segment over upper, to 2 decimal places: 1.21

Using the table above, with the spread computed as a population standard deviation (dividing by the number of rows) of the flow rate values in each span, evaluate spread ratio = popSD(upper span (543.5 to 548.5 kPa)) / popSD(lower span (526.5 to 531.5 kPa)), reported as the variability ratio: 0.15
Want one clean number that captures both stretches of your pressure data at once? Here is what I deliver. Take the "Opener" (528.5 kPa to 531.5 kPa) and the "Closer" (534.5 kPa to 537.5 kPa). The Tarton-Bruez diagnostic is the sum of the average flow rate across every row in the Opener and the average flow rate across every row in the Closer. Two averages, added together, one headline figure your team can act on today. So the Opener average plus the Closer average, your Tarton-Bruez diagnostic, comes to 548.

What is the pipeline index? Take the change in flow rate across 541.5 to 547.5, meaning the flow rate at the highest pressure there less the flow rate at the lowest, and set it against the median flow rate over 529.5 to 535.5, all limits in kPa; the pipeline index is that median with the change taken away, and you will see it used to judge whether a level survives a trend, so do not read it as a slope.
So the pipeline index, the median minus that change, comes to 272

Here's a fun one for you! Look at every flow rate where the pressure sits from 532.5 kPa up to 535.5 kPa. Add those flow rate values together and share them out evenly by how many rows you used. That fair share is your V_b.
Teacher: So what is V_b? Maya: 253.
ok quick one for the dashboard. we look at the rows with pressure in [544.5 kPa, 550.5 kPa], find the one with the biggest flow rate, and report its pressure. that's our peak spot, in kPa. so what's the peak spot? 550.0 kPa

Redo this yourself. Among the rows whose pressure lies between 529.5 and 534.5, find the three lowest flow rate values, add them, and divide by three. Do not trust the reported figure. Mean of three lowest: 259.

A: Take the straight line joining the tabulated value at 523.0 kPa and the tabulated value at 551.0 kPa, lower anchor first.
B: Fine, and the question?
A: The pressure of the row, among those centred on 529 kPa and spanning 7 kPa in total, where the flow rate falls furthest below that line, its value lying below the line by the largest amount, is 532.0 kPa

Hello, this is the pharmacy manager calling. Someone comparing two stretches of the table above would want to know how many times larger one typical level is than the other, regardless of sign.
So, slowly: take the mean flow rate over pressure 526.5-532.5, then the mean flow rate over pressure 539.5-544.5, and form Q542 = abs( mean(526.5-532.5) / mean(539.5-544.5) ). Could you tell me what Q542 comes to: 1.37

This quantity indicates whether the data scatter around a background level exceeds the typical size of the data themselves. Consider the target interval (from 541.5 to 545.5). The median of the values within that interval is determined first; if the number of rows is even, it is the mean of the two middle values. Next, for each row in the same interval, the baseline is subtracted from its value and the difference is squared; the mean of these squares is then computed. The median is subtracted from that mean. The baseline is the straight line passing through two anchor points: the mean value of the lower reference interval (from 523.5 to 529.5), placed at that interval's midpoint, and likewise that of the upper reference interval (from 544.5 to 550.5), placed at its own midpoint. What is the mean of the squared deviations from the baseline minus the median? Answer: 546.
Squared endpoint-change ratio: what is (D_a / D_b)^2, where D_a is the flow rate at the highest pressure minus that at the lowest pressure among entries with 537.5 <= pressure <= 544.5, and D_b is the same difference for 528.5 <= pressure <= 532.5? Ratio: 1.40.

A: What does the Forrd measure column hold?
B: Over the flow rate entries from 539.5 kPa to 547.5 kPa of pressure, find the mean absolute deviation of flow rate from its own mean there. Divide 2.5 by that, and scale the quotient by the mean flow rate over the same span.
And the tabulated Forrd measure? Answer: 49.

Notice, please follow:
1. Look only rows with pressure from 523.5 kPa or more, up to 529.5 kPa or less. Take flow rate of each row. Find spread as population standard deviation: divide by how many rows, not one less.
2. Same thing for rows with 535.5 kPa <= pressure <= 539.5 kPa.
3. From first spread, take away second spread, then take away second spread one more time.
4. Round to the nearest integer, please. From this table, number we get 17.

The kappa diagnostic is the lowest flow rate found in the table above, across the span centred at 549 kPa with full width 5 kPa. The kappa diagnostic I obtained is 204.4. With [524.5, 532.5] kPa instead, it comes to 268.4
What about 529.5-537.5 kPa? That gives 250.9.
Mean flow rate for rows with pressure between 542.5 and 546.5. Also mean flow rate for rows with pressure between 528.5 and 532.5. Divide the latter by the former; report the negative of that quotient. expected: -1.40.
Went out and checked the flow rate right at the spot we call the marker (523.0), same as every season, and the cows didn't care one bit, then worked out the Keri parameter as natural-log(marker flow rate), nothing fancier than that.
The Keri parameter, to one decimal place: 5.9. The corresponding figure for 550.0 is 5.4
